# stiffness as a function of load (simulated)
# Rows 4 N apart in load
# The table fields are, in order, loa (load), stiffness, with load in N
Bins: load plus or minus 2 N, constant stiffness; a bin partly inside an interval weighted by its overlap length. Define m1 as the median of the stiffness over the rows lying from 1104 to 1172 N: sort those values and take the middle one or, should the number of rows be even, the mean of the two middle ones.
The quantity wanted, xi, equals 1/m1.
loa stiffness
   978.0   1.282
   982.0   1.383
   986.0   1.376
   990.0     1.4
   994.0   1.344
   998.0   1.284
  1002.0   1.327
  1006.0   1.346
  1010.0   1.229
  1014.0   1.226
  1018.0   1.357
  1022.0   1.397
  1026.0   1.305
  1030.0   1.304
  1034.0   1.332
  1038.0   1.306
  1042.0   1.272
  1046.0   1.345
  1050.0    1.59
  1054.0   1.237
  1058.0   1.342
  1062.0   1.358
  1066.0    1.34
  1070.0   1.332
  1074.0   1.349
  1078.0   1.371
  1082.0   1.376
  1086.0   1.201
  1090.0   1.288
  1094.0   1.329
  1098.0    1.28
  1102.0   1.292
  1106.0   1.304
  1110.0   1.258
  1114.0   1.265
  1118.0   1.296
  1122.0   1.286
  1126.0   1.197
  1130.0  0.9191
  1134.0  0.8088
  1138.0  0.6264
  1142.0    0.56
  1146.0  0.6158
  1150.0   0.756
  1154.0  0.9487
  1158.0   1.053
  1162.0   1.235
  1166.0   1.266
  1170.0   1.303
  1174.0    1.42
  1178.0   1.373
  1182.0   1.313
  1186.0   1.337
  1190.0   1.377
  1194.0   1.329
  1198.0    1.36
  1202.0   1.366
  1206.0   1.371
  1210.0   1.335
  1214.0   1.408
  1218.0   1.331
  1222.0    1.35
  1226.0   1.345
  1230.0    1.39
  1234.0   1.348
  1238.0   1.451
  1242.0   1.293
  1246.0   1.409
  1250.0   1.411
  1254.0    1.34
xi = 0.835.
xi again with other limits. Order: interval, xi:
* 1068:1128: 0.774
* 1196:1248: 0.735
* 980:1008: 0.743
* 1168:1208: 0.734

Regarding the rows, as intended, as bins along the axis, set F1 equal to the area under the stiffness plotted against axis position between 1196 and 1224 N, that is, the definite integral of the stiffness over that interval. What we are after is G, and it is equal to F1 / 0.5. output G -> 76.2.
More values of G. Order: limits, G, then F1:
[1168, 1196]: 75.6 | 37.8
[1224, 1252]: 77.2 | 38.6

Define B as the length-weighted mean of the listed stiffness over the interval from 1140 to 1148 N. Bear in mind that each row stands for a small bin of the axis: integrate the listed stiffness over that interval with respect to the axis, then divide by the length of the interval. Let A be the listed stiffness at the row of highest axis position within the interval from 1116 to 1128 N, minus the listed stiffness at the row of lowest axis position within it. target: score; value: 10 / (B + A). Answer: 20.5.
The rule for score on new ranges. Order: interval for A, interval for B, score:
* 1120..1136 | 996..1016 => 12.4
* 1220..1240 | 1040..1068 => 6.9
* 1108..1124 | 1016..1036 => 7.3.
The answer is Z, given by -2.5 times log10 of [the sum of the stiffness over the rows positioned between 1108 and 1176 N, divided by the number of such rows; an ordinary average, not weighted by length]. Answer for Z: -0.051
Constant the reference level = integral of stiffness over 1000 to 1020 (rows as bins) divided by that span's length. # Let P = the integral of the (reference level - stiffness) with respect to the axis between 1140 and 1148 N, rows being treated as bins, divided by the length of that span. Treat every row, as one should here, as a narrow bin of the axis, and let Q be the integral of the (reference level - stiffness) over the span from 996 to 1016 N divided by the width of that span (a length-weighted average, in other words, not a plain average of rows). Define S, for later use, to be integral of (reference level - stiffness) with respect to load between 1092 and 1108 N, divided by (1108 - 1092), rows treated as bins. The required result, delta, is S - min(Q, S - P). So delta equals 0.7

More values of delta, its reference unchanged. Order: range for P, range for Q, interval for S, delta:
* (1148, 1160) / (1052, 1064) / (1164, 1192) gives 0.4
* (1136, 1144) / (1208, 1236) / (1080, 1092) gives 0.7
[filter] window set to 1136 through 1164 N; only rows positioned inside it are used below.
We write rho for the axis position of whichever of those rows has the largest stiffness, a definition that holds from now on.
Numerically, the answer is 1162.0 N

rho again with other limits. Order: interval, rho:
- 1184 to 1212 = 1190.0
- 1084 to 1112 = 1094.0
